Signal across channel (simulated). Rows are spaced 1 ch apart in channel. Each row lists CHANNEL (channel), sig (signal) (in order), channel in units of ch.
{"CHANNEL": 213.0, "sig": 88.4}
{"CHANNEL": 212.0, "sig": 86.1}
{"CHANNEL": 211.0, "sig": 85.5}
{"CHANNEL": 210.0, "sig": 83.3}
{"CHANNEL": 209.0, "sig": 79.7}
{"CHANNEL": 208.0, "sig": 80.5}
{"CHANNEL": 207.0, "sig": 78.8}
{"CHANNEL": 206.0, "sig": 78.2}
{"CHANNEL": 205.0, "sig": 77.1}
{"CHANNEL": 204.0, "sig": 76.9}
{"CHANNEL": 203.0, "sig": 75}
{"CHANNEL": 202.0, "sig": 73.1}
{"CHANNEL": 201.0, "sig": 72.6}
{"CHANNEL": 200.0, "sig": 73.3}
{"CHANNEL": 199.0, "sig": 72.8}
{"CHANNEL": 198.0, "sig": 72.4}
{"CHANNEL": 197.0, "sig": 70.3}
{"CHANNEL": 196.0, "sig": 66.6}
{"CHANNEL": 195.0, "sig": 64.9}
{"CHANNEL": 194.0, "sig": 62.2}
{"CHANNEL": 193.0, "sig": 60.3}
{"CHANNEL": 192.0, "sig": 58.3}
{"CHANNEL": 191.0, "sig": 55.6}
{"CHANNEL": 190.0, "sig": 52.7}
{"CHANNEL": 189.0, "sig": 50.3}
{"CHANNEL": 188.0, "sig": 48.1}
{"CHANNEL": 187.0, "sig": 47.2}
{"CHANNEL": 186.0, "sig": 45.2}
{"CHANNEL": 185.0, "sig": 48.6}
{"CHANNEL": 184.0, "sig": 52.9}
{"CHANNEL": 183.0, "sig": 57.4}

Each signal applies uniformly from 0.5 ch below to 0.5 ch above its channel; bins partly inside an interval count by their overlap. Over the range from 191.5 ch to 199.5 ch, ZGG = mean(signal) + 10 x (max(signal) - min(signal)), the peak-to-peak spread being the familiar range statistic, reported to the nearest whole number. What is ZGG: 211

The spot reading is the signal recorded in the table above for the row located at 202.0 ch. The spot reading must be 73.1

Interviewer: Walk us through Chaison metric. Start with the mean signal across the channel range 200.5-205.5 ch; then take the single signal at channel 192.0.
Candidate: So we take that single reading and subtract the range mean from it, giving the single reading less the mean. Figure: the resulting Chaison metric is -16.6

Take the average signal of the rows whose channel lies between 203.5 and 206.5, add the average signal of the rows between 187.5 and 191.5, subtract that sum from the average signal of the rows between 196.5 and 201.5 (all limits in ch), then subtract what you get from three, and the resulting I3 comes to 60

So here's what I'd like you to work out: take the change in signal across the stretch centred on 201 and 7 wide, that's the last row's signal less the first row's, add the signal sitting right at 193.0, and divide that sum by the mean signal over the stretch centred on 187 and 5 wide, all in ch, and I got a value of 1.35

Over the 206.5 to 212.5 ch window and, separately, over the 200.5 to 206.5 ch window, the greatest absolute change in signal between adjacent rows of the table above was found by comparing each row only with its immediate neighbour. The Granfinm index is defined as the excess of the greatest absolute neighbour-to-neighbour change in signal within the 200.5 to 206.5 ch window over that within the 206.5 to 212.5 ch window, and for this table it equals -1.7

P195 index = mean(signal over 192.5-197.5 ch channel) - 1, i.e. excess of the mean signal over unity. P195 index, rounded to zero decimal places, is 64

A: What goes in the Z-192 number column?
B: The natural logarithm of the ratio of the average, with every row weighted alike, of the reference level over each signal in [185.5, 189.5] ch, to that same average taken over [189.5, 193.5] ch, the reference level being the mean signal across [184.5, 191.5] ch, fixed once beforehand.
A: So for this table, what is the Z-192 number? 0.17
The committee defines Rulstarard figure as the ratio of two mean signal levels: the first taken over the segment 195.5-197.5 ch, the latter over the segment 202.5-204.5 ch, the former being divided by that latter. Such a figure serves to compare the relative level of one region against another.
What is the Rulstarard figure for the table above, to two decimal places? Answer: 0.90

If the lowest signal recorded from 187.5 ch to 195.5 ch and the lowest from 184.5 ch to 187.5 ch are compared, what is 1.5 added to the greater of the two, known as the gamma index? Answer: 50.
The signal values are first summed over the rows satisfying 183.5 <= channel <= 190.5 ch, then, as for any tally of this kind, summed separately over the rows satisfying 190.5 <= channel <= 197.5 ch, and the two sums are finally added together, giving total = 783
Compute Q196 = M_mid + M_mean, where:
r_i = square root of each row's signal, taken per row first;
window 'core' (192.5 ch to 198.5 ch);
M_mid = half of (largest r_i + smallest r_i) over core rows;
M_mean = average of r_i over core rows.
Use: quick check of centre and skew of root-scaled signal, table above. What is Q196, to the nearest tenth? 16.3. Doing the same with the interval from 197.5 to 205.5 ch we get 17.3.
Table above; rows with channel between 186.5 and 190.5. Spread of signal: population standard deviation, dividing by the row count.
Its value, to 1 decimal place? 2.1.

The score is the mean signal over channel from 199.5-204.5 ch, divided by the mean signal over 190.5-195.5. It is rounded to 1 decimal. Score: 1.2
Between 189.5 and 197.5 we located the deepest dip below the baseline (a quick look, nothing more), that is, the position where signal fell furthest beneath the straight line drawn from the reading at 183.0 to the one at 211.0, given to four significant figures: 190.0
